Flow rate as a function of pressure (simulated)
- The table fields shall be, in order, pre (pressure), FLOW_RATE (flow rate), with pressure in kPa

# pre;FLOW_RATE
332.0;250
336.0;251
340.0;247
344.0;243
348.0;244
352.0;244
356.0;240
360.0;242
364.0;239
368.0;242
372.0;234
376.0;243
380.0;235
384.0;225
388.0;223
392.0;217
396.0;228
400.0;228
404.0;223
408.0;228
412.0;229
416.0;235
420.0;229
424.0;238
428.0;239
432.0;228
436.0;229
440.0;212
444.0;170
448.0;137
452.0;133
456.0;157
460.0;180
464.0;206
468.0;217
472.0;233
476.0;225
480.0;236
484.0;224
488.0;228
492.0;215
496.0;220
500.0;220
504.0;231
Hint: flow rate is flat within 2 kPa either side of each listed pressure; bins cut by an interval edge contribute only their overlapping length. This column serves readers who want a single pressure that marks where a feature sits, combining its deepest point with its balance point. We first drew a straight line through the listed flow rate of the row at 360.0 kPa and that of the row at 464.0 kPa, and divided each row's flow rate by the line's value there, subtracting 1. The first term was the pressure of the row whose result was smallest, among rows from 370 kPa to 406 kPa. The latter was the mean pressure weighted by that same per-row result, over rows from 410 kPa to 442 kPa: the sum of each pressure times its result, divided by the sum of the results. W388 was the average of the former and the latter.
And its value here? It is 408.6 kPa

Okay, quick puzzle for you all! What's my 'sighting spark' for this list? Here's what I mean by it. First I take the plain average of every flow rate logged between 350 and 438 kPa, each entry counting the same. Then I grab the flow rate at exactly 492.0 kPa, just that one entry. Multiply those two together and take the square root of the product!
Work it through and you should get 224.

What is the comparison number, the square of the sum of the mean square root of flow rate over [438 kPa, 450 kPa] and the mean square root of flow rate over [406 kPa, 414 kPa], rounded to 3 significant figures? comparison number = 796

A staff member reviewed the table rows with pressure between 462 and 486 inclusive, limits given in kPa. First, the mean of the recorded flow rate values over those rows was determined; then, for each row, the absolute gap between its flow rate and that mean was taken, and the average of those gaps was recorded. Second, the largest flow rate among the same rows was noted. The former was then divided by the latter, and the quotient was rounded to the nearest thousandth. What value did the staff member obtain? 0.034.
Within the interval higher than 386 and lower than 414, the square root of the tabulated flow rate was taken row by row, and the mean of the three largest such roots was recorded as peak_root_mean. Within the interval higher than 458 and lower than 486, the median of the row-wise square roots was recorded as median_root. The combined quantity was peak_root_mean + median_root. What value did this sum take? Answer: 30.1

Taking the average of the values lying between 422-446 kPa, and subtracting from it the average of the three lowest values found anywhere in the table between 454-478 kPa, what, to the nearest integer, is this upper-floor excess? 38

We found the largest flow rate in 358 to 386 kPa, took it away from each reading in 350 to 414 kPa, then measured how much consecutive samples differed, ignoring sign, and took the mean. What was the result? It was 5.1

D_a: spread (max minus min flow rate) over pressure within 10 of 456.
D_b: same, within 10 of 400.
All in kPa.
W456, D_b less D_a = -62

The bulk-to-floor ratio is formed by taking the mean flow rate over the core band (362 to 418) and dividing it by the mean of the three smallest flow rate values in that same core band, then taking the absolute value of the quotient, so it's 1.04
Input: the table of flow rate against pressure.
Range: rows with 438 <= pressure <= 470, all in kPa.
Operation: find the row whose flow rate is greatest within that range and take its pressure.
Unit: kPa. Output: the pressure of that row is 468.0 kPa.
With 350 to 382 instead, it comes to 352.0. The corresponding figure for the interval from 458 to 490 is 480.0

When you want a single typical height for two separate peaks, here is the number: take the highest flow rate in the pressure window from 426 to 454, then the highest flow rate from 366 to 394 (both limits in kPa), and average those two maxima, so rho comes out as 241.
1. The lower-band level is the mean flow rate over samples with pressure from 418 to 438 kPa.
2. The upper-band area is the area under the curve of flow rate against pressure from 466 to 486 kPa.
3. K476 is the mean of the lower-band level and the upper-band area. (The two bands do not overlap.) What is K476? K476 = 2386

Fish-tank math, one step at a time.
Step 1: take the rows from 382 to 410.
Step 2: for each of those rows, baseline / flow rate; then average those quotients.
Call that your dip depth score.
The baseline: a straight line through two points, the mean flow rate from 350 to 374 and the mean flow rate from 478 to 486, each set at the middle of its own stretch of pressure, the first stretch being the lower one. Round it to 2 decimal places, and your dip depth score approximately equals 1.06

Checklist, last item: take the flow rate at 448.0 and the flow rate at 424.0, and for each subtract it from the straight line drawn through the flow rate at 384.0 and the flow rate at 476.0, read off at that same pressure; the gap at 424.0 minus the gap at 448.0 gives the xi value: -101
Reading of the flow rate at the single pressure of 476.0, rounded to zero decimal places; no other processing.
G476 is 225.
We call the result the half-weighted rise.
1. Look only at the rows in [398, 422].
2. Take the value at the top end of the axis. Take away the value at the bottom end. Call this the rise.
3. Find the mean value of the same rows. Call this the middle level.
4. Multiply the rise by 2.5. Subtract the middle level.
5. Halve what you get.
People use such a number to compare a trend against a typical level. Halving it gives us -113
